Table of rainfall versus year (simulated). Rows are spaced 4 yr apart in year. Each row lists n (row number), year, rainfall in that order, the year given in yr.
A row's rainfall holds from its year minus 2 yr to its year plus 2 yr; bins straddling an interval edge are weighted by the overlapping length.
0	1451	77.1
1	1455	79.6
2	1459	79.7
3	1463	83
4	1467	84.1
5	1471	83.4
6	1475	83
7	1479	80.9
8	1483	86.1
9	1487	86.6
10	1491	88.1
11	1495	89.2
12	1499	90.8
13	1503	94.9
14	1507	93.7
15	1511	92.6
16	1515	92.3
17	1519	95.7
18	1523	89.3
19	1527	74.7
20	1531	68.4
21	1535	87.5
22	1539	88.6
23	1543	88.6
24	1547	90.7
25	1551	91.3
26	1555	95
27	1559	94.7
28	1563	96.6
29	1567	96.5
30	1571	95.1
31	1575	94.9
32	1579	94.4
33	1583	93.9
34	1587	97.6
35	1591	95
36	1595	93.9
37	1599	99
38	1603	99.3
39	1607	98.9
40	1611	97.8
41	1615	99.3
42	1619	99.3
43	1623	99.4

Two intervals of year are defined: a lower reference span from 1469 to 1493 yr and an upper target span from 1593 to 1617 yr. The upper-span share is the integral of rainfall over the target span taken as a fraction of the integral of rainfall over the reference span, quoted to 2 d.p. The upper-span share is 1.16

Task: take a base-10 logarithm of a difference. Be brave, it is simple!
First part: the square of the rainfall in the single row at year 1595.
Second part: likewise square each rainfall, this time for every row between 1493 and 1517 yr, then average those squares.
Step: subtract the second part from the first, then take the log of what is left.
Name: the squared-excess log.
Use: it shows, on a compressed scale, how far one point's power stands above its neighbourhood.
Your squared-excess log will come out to 2.48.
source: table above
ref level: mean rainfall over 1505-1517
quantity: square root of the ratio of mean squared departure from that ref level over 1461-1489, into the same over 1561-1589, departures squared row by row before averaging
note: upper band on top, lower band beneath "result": 0.32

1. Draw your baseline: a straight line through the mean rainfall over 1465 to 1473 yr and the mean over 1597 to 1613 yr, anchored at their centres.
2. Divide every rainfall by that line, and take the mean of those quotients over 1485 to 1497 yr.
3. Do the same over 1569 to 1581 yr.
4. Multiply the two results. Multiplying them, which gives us 1.01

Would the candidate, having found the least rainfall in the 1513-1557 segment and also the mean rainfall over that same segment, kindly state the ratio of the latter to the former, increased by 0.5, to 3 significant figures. 1.78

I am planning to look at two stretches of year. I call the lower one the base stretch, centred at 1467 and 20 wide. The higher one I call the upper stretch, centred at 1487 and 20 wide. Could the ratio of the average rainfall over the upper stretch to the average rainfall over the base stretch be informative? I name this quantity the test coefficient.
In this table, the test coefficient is 1.04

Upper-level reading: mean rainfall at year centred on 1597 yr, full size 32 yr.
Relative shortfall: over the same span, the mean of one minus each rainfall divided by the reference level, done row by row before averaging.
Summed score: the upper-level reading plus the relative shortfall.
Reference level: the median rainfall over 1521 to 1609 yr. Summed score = 97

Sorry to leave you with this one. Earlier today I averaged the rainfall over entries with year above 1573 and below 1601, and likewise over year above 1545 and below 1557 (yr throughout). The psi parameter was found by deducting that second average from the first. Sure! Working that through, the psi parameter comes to 3.2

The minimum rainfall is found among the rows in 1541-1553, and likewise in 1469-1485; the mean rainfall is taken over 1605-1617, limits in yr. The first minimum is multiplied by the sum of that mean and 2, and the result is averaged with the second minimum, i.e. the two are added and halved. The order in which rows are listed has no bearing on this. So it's 4500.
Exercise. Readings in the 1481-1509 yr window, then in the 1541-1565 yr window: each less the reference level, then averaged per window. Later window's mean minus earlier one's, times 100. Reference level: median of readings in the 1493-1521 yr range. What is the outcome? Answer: 290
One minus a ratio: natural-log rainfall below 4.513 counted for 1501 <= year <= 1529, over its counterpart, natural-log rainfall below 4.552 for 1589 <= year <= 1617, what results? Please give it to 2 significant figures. -1.0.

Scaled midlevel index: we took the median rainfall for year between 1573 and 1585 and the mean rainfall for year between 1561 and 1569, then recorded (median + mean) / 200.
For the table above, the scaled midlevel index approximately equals 0.955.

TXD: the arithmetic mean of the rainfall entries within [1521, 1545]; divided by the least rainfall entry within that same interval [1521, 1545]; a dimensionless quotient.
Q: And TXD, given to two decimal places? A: 1.21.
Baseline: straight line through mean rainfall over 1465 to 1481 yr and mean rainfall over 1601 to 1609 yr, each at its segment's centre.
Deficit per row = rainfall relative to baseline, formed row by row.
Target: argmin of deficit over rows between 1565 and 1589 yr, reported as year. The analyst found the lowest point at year 1583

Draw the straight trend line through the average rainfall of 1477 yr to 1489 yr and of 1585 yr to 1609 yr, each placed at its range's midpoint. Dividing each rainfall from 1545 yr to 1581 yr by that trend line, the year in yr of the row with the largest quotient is 1563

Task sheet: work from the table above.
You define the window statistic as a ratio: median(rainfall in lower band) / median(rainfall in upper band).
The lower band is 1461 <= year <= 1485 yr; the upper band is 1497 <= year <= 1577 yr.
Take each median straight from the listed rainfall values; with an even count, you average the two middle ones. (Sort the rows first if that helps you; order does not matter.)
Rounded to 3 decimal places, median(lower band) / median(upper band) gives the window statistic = 0.900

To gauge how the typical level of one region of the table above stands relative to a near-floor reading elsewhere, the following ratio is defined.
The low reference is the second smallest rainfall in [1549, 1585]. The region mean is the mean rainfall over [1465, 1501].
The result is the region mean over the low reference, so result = 0.91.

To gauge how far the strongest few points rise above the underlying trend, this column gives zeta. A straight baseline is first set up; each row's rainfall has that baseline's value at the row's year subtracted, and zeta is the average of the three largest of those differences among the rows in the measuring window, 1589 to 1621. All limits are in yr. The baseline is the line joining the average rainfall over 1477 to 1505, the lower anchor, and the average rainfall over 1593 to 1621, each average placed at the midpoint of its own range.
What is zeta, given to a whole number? 1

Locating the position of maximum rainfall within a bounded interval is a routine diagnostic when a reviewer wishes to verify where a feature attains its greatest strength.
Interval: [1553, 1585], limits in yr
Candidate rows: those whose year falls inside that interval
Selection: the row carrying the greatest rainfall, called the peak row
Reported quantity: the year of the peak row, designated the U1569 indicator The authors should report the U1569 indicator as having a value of 1563 yr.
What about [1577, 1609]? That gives 1603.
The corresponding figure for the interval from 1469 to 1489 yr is 1487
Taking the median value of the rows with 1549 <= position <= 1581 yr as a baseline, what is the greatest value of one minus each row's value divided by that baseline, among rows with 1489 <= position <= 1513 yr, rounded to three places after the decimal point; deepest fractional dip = 0.072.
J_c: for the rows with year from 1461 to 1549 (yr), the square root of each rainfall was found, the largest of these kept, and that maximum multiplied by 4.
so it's 39.1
